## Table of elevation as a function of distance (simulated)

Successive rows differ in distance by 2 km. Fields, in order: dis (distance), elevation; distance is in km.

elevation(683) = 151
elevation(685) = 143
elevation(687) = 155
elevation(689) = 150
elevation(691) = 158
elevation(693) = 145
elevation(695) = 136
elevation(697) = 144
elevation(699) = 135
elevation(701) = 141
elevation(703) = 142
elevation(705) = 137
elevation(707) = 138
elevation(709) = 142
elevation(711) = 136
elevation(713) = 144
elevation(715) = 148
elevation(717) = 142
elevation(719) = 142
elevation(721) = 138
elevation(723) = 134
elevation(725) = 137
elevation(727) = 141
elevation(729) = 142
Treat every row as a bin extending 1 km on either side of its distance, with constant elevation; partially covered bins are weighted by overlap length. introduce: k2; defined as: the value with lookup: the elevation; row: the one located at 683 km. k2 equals 151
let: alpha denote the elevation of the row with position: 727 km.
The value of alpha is 141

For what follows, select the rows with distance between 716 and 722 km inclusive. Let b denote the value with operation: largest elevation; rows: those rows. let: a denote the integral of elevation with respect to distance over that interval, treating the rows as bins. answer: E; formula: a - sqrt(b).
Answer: 832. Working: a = 844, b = 142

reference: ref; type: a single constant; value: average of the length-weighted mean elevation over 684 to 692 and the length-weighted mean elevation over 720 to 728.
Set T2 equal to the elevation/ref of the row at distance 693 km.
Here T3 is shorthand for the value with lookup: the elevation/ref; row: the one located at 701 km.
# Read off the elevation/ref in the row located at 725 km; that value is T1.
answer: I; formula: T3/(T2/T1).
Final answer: 0.92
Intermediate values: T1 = 0.948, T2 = 1.00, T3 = 0.98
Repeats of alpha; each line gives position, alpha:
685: 143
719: 142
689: 150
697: 144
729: 142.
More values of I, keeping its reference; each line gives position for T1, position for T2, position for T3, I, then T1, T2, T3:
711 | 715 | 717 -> 0.90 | 0.941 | 1.02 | 0.98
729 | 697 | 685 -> 0.98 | 0.983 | 1.00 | 0.99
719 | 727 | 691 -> 1.10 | 0.983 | 0.98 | 1.09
